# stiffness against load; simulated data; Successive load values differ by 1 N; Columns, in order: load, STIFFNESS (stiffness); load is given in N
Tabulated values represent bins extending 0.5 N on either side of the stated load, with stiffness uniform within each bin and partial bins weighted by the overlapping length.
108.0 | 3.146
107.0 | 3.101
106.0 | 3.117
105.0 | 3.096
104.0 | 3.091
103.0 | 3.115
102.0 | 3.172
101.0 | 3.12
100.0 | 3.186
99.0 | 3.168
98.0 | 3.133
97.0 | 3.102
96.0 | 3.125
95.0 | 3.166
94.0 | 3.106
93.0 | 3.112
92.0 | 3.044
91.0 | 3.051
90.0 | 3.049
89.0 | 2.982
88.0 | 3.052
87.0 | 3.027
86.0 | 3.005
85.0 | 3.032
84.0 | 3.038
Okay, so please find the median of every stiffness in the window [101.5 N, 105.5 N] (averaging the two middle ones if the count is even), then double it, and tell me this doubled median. 6.21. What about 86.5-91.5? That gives 6.10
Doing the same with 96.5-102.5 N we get 6.30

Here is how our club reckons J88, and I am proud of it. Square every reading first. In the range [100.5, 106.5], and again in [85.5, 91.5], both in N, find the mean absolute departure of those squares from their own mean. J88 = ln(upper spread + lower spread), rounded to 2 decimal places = -1.37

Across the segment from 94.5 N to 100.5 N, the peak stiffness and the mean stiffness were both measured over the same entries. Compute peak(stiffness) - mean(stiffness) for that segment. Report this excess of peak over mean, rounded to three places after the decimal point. 0.039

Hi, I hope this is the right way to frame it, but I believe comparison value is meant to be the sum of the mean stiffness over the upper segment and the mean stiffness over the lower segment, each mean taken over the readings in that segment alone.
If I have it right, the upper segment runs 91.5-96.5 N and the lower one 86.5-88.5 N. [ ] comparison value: 6.15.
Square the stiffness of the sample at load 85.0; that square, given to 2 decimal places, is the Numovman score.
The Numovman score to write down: 9.19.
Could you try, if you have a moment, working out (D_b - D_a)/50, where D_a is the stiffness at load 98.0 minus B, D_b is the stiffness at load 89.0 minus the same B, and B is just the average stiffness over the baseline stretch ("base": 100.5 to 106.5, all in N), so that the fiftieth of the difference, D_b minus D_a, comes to -0.0030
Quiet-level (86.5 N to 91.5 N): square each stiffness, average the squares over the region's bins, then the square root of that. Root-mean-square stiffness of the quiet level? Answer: 3.03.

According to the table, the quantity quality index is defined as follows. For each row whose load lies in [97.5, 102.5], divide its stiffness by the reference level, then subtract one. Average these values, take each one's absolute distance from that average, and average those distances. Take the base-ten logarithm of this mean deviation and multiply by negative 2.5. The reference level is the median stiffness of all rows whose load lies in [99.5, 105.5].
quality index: 5.31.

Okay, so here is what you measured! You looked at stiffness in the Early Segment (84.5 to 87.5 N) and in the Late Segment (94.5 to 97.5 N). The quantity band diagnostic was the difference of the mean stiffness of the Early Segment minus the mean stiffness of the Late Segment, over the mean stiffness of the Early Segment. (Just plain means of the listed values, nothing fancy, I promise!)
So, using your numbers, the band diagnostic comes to -0.036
